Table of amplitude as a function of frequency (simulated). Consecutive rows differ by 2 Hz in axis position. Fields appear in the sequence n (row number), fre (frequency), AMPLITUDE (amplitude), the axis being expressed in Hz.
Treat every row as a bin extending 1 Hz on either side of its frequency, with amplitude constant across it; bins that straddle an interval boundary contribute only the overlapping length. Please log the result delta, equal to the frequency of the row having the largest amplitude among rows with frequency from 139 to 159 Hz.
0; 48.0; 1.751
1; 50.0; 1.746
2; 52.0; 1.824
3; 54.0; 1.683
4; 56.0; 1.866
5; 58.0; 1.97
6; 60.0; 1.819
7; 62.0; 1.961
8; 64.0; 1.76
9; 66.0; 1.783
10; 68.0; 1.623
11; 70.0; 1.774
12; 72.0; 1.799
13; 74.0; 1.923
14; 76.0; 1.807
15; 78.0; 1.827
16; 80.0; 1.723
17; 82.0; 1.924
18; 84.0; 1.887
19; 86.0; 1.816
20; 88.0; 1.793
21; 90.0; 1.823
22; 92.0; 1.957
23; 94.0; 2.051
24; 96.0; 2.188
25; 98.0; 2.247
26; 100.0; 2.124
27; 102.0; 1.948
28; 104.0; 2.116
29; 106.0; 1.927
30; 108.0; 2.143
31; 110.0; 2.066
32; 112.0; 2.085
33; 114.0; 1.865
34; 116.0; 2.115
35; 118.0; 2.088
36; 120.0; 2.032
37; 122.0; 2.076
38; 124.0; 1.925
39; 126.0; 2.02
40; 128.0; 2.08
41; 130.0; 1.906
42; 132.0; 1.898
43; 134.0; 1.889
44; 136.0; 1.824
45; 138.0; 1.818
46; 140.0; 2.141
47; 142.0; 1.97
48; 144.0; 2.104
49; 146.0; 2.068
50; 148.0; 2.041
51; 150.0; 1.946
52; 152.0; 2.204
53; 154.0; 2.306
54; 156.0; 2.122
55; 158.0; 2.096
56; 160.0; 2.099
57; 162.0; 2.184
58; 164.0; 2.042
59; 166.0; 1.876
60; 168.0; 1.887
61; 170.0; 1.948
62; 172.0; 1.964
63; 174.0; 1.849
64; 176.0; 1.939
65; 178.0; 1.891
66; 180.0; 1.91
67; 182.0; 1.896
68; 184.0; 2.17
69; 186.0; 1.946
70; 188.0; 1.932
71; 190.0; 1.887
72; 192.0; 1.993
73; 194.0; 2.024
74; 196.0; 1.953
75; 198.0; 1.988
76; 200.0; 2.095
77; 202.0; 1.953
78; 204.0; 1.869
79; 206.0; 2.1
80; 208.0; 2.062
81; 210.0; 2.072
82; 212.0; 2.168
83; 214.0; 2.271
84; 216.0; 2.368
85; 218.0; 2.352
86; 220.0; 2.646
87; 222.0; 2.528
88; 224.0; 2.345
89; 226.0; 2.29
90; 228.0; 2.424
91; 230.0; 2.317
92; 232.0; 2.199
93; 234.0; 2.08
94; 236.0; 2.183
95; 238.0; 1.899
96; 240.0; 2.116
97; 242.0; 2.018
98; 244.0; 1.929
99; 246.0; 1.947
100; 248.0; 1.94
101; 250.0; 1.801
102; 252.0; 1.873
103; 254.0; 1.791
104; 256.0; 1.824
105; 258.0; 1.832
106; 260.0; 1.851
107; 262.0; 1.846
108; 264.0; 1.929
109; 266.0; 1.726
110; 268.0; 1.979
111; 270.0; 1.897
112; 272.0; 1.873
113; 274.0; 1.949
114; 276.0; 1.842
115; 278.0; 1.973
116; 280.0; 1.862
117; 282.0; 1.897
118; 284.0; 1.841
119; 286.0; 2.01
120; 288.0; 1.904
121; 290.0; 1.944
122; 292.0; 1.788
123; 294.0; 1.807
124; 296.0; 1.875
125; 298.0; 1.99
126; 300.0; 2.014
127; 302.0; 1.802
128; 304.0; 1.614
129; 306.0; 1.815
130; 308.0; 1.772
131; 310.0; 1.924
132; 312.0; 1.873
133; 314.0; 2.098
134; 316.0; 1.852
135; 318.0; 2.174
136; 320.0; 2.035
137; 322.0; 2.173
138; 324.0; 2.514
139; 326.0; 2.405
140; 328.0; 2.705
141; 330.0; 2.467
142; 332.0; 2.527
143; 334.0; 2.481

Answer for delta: 154.0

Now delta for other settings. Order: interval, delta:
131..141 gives 140.0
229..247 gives 230.0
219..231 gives 220.0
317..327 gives 324.0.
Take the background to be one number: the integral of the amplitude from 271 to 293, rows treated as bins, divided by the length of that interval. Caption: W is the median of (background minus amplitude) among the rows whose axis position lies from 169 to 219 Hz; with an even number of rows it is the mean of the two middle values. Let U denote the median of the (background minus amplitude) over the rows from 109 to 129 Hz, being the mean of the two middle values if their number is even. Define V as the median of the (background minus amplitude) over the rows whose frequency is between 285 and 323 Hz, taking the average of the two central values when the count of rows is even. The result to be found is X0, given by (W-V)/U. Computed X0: 0.3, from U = -0.17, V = -0.006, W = -0.07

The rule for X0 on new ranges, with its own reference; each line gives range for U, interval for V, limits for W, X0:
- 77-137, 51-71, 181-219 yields 4.1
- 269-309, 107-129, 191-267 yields 2.2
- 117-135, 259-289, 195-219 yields 1.5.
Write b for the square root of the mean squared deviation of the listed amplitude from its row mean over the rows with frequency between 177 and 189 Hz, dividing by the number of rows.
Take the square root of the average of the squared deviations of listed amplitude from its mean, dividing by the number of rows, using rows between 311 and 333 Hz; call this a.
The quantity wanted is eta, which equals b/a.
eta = 0.4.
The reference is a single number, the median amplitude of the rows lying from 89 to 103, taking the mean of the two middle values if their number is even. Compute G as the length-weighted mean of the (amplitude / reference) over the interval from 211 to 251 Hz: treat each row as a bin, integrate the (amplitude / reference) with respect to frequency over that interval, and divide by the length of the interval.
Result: 1.07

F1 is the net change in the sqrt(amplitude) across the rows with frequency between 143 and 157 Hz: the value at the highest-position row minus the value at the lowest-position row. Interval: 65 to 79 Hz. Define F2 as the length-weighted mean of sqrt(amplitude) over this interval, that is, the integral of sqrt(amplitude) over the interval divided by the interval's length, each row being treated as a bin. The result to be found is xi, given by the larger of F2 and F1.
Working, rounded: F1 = 0.006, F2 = 1.34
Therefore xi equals 1.338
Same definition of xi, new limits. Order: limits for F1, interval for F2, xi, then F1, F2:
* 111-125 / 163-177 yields 1.389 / -0.057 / 1.39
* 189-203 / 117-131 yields 1.420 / 0.024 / 1.42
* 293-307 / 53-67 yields 1.354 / 0.003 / 1.35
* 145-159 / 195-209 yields 1.415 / 0.010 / 1.41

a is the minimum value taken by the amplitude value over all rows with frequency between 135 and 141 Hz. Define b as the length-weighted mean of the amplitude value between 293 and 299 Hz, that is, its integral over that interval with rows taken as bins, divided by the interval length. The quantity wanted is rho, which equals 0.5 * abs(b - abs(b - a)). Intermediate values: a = 1.818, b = 1.89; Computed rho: 0.909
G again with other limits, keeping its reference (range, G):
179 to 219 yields 1.00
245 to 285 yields 0.91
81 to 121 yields 0.98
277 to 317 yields 0.92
